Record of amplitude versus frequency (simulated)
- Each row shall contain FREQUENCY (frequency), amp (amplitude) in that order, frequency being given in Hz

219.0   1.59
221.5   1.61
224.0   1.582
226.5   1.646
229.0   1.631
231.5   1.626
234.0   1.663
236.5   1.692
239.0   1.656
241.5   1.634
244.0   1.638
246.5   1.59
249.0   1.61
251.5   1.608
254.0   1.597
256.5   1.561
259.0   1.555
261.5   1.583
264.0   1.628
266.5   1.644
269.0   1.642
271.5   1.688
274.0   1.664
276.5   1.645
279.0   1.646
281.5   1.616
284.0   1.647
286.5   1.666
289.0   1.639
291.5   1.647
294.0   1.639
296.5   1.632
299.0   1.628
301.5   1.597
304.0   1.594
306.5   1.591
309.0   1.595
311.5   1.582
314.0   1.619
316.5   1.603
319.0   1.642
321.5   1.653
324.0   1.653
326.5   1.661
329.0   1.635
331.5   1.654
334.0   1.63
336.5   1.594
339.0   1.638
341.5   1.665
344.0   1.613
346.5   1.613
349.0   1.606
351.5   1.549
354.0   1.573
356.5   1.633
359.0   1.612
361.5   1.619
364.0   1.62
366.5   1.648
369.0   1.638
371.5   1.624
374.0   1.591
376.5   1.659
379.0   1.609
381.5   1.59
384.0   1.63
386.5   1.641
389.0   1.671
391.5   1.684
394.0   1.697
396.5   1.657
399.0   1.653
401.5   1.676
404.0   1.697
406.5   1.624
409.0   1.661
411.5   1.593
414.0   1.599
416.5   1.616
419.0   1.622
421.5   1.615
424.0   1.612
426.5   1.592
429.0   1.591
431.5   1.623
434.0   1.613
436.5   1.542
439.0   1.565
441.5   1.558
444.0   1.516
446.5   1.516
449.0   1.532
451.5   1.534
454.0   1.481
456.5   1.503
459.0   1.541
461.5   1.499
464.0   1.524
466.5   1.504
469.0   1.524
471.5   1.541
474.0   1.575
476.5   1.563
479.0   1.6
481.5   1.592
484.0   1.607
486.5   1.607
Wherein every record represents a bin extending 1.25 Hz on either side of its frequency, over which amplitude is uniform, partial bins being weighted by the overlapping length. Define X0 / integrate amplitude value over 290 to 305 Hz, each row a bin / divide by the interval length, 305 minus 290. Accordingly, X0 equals 1.62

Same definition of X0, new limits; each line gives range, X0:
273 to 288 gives 1.65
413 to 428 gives 1.61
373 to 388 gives 1.62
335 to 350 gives 1.62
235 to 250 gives 1.64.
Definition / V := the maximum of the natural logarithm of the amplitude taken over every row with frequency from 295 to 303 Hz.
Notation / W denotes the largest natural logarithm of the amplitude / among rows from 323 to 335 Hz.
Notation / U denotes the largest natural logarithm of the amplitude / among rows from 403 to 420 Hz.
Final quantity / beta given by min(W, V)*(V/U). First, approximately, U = 0.53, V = 0.490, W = 0.51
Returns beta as 0.45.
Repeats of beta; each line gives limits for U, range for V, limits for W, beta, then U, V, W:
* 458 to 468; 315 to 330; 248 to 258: 0.56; 0.43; 0.507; 0.48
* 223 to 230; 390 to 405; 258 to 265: 0.52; 0.50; 0.529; 0.49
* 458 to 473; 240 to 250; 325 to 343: 0.56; 0.43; 0.493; 0.51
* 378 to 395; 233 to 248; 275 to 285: 0.50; 0.53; 0.526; 0.50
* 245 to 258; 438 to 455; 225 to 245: 0.42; 0.48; 0.448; 0.53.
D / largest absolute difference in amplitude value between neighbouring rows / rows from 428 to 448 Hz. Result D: 0.071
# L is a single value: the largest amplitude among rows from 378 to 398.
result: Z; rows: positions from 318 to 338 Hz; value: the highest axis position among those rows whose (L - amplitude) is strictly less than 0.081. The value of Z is 334.0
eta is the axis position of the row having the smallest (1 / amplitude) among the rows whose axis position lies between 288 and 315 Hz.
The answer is 291.5 Hz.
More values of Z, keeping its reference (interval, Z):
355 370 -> 369.0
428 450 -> 431.5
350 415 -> 409.0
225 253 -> 244.0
